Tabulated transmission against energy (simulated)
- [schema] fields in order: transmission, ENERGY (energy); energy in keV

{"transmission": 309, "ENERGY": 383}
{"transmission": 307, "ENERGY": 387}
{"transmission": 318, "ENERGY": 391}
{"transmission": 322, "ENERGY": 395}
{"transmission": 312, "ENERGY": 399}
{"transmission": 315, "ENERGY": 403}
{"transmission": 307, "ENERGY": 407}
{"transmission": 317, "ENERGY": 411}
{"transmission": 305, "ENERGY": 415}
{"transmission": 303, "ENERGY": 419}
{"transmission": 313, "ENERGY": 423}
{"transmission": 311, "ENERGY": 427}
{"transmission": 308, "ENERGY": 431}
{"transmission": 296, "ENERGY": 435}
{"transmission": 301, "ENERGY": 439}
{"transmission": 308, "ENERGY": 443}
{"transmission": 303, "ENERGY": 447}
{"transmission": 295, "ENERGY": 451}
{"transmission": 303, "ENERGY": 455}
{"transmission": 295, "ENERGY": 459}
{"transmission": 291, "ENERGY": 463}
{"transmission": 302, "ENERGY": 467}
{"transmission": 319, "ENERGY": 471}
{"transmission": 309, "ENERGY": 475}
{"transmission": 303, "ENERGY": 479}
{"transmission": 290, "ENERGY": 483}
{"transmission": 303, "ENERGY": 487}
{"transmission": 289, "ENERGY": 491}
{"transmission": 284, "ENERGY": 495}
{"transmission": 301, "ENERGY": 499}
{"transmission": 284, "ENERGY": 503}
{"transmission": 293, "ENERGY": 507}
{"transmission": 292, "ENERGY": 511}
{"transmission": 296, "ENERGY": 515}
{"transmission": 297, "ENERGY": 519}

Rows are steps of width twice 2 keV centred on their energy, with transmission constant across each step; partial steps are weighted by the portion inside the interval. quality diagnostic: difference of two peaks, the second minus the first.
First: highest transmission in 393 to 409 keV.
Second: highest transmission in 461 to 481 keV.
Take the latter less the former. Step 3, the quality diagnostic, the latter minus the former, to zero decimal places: -3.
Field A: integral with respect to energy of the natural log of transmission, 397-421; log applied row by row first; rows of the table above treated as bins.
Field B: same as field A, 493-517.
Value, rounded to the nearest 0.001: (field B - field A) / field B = -0.011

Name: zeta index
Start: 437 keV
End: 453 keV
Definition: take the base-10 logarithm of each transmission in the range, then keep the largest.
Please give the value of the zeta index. 2.49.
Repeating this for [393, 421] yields 2.51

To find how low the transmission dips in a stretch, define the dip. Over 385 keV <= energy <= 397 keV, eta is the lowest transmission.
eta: 307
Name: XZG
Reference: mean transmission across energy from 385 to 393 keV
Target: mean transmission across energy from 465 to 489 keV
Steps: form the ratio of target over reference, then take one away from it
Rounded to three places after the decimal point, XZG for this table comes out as -0.026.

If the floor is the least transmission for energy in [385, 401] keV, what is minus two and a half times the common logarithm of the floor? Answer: -6.22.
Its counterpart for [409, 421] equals -6.20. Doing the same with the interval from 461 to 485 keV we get -6.16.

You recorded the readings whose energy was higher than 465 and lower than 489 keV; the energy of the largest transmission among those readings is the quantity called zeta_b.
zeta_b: 471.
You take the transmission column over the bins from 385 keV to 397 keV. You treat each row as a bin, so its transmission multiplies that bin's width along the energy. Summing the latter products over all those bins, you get 3788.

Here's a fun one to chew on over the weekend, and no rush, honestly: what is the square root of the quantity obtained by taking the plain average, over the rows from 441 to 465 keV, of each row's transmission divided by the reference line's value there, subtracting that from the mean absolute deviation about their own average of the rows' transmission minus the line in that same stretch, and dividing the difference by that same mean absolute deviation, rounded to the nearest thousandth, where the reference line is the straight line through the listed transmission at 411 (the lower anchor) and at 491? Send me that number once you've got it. 0.863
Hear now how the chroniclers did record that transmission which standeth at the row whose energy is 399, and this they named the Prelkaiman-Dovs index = 312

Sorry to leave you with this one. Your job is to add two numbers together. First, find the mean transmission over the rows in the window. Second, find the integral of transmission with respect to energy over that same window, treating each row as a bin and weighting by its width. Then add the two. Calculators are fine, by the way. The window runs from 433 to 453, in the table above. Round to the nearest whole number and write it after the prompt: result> 6313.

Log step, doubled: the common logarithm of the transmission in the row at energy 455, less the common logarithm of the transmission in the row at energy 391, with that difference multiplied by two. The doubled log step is -0.042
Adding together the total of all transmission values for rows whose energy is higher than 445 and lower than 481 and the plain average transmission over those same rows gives 3022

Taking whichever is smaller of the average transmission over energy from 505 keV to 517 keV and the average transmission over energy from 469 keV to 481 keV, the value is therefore 294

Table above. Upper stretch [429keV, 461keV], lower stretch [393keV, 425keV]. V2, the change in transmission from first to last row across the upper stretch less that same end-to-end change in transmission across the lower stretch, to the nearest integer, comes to -4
